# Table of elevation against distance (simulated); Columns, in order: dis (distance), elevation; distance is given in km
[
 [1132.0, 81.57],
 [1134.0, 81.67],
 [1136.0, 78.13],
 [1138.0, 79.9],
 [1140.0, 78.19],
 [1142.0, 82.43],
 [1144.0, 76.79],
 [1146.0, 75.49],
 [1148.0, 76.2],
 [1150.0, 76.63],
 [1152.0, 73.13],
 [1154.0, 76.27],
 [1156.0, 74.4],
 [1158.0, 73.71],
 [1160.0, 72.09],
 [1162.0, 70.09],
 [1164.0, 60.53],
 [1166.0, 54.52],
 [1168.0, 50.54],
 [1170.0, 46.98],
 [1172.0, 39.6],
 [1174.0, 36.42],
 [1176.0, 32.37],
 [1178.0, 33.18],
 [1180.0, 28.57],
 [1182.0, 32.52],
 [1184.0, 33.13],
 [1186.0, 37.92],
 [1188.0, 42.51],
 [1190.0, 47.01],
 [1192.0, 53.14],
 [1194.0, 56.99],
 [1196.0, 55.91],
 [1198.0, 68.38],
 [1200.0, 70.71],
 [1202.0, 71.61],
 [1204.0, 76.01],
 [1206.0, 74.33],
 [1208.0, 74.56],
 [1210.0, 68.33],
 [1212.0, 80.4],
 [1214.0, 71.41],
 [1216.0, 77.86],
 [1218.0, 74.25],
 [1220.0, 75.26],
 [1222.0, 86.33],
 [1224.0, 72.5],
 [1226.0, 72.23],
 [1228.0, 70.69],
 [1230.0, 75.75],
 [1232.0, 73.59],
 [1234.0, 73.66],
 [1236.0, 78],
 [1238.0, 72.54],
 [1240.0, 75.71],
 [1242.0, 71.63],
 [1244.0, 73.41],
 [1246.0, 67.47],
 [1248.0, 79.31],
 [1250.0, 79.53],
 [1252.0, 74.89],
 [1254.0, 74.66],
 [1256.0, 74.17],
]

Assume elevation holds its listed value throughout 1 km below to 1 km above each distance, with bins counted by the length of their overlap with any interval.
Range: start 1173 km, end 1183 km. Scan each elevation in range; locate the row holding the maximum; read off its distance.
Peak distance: 1174.0 km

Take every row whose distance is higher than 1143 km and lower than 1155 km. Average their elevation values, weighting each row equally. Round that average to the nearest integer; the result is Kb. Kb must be 76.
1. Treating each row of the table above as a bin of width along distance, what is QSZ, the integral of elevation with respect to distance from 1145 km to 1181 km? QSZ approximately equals 2101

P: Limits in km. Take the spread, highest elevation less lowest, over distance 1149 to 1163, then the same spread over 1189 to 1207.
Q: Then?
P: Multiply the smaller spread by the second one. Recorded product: 190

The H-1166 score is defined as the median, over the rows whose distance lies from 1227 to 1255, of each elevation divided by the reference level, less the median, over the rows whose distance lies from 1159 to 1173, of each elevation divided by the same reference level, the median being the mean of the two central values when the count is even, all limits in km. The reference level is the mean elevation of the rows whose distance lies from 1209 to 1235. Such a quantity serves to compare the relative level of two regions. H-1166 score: 0.26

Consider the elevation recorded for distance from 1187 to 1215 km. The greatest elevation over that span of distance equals 80.4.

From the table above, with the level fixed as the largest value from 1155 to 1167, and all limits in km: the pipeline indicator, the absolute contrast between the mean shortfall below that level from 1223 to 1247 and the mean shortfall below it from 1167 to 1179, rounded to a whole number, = 33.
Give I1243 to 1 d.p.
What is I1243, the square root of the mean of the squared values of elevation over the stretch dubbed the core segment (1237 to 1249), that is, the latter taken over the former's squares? 73.4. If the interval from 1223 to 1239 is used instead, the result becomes 73.7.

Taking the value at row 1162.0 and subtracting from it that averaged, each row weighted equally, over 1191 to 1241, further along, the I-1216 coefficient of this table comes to -2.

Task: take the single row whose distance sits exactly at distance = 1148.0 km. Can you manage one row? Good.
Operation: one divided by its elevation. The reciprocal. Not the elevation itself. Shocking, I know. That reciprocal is 0.0131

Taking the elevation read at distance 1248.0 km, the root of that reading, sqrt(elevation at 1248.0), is 8.9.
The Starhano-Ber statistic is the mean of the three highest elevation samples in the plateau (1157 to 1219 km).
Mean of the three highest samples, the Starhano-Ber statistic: 78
